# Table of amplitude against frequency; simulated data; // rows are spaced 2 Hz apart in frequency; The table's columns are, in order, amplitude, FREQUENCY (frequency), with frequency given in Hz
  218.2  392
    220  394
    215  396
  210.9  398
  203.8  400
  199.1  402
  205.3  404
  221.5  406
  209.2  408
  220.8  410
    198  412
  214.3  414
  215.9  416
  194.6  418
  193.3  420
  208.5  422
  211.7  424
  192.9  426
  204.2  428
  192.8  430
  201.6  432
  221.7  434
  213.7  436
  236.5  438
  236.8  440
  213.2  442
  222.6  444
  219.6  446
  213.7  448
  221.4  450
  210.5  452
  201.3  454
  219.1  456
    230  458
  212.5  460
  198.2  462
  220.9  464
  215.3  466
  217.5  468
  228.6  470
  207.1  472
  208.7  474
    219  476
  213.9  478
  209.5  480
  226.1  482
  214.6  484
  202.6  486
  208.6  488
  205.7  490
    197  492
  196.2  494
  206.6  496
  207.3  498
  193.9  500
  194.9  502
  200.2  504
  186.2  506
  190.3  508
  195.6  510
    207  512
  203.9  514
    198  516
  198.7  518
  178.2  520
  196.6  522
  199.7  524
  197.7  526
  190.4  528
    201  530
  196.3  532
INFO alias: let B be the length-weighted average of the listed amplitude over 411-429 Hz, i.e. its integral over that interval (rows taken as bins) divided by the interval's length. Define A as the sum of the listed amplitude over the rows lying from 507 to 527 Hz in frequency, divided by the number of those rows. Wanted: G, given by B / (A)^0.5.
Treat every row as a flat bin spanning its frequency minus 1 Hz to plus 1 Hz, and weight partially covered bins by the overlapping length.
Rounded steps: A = 197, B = 204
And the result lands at 14.5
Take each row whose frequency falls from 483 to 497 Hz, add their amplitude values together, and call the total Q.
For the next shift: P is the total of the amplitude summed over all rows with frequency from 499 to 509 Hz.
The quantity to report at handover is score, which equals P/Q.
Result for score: 0.67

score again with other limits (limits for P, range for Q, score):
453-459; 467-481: 0.43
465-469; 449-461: 0.33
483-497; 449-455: 2.26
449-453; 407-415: 0.51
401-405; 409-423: 0.28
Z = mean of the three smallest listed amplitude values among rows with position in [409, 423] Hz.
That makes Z 195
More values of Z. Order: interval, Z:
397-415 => 200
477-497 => 199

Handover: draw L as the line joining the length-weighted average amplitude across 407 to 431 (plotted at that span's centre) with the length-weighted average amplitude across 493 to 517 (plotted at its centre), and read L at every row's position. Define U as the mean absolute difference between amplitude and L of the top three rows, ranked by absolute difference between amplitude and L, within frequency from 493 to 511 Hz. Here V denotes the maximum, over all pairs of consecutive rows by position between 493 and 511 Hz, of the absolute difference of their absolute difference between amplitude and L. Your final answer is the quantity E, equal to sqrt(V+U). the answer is 4.4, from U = 9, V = 10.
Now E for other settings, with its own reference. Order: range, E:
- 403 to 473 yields 7.4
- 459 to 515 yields 6.8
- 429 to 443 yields 7.2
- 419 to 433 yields 4.7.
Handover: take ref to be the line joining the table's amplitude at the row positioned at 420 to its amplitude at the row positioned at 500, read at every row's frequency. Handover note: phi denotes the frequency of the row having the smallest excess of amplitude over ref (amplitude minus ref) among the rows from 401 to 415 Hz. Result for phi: 412 Hz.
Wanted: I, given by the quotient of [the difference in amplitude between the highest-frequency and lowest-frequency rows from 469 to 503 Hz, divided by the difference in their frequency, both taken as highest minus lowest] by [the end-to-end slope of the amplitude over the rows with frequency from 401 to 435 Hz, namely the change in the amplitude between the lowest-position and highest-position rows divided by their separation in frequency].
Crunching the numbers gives -1.5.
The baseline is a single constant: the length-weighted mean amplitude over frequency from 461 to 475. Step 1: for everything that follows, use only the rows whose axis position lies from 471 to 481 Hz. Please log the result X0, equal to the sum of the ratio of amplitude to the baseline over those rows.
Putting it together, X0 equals 4.95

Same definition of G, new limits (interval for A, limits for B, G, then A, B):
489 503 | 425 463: 15.1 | 200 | 214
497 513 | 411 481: 15.1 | 197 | 213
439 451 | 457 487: 14.5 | 221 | 215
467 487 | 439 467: 14.8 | 215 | 217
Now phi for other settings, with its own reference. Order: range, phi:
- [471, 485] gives 472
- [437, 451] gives 442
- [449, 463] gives 462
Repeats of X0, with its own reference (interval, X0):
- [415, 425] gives 4.79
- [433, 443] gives 5.25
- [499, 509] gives 4.52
